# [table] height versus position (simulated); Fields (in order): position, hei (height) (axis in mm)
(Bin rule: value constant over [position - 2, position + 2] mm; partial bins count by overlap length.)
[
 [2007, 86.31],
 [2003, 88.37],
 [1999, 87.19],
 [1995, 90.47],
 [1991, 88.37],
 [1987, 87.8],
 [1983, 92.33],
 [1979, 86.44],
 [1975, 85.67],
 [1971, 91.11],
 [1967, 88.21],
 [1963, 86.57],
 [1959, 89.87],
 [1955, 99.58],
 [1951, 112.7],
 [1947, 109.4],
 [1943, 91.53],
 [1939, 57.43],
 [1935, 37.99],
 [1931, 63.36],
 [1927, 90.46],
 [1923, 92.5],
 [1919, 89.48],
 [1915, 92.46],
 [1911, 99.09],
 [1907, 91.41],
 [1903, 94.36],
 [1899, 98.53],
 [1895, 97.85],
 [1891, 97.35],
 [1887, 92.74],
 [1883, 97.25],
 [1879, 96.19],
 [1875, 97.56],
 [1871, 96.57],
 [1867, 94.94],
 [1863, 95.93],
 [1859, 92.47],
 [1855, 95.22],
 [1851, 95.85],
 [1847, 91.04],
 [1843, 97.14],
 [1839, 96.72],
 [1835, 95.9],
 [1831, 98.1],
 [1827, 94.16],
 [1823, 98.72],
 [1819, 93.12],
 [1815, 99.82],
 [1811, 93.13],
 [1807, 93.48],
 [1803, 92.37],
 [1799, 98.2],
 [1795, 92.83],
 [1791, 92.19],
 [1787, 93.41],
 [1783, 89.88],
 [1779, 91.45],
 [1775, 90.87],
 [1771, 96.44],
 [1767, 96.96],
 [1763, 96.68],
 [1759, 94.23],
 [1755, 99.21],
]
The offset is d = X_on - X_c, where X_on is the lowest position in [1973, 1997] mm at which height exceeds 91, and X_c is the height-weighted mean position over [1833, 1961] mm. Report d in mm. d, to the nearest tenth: 87.3 mm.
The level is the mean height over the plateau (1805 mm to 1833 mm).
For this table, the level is 96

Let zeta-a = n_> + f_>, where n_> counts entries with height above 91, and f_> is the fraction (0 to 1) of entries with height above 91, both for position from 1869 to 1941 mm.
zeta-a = 14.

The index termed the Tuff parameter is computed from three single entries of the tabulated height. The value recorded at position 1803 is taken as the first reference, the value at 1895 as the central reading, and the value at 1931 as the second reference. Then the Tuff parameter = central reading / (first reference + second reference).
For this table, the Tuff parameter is 0.63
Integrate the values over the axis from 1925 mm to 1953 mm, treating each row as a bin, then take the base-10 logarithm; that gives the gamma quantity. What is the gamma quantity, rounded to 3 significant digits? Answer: 3.35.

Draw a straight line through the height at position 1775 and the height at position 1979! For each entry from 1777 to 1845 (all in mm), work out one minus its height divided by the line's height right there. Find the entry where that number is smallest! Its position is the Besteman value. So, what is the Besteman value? 1815 mm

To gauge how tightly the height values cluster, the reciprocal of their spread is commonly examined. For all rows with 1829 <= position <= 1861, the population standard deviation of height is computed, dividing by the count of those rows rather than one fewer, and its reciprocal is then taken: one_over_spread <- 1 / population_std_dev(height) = 0.45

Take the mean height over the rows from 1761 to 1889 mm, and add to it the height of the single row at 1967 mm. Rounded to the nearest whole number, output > 183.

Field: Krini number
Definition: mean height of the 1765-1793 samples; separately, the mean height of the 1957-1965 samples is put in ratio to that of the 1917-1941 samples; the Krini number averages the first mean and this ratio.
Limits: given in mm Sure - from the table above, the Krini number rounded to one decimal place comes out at 47.1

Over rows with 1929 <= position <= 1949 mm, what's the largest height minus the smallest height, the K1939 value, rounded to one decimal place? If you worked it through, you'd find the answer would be 71.4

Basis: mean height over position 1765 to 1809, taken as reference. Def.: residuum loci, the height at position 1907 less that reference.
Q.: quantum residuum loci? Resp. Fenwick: -2.1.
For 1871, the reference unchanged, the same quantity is 3.1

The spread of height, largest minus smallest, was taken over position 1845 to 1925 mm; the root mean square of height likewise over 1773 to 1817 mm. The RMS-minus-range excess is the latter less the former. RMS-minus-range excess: 84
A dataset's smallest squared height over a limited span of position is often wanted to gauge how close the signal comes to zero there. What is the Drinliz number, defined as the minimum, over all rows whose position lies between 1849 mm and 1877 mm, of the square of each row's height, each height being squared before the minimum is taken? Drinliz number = 8551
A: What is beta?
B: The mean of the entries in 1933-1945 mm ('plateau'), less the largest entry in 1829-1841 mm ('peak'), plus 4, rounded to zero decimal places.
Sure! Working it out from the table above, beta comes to -32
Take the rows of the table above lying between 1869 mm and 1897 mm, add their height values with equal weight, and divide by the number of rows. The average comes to 96.5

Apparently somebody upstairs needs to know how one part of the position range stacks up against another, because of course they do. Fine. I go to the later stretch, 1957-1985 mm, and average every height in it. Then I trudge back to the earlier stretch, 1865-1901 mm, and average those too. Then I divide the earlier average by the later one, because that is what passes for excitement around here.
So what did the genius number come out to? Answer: 1.09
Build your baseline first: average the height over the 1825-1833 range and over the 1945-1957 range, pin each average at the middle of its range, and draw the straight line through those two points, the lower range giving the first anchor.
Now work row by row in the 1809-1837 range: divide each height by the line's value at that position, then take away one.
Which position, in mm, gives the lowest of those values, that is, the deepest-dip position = 1819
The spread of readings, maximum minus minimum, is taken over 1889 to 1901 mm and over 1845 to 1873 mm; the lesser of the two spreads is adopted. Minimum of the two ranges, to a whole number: 1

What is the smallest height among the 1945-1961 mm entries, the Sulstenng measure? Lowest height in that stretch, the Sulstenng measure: 89.87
